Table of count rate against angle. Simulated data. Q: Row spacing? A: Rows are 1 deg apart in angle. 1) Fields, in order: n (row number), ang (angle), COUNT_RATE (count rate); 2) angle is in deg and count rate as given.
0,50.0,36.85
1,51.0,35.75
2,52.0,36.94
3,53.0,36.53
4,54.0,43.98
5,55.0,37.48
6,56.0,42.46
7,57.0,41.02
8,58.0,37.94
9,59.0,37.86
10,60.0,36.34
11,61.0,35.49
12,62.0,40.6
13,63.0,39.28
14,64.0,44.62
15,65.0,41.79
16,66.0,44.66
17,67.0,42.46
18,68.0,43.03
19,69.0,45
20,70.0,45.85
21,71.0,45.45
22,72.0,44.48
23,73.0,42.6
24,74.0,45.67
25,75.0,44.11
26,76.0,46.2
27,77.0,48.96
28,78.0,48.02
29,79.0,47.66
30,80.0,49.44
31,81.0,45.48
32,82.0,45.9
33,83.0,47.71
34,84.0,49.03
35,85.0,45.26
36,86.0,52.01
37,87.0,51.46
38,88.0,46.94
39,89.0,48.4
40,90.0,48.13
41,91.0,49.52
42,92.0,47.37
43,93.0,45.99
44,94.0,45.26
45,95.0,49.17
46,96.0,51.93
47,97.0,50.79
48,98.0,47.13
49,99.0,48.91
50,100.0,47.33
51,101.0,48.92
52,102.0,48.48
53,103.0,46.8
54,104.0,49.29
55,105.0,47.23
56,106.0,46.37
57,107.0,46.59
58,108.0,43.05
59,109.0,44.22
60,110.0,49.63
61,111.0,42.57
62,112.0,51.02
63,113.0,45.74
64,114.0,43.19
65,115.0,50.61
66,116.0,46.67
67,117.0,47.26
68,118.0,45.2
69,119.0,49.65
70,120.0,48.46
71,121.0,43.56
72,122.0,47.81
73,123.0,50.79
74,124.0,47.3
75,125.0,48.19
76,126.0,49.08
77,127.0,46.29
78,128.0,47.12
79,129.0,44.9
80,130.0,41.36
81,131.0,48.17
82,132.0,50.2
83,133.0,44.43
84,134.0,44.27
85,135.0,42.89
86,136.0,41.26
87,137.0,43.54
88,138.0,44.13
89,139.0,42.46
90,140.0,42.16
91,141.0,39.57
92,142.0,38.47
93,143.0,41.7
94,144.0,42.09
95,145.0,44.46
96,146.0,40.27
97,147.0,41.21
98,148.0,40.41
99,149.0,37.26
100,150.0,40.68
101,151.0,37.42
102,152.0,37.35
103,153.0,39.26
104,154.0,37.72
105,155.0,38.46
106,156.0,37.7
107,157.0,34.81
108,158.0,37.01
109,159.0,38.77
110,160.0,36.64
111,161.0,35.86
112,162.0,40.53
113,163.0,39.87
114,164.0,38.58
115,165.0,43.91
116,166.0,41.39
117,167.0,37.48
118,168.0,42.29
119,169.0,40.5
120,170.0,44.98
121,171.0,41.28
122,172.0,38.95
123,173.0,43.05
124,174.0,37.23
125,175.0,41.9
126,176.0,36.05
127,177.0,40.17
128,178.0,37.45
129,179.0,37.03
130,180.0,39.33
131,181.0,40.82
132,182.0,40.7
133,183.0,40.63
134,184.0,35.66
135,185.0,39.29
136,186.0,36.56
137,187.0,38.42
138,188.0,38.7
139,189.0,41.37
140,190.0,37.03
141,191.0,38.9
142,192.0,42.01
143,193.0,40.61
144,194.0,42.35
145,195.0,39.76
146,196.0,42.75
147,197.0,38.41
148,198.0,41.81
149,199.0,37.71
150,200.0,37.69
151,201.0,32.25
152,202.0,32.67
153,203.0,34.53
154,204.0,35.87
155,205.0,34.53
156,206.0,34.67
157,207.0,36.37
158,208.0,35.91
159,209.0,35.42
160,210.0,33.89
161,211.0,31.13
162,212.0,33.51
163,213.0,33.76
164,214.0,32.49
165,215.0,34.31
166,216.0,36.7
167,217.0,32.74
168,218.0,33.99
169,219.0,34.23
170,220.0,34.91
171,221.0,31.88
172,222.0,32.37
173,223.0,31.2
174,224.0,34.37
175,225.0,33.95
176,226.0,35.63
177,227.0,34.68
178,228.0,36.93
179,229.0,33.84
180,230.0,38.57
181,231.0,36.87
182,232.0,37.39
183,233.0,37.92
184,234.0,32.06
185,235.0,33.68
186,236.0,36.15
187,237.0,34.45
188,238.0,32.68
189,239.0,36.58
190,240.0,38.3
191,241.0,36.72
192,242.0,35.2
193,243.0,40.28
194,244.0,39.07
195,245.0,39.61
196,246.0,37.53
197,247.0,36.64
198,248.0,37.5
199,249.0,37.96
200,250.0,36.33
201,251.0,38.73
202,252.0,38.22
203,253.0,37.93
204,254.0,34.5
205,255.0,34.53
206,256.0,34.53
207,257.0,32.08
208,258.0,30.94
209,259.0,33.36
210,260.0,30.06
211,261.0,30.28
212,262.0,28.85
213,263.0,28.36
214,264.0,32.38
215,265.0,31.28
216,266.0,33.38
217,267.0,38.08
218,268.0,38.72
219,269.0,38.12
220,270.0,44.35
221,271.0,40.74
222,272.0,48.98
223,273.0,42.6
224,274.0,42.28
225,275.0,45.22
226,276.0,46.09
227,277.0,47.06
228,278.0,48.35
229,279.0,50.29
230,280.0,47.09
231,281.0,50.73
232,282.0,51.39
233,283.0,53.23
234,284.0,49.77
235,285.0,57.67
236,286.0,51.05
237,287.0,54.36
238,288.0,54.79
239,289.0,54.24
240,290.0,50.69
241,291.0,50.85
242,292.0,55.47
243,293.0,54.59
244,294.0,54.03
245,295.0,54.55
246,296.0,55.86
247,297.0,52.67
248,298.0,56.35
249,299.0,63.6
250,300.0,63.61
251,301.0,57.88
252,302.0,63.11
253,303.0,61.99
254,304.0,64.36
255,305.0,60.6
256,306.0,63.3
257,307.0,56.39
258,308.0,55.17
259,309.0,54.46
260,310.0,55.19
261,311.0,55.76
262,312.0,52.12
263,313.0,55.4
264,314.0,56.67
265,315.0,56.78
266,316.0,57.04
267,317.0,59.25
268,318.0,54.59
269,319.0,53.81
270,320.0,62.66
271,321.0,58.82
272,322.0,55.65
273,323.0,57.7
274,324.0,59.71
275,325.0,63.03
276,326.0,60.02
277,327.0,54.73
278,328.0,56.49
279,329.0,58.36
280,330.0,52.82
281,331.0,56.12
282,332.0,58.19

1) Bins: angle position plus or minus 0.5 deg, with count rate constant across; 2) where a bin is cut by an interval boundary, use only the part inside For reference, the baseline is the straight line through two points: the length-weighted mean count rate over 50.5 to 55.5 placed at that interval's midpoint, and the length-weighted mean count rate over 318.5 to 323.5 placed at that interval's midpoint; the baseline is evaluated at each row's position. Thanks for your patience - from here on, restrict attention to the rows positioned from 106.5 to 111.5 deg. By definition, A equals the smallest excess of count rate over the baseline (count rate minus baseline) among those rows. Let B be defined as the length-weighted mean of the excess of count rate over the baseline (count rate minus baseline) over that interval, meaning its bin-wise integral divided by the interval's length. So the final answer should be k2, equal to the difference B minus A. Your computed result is 2.8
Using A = 0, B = 3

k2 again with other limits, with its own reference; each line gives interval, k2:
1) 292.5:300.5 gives 4.3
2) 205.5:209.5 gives 0.8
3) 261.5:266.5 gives 2.4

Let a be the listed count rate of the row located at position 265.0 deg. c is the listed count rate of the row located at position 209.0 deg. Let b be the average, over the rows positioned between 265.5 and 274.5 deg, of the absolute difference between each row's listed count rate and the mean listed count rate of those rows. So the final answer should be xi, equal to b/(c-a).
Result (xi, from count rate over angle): 0.8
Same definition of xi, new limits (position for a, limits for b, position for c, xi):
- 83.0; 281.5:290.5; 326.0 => 0.2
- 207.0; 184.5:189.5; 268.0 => 0.5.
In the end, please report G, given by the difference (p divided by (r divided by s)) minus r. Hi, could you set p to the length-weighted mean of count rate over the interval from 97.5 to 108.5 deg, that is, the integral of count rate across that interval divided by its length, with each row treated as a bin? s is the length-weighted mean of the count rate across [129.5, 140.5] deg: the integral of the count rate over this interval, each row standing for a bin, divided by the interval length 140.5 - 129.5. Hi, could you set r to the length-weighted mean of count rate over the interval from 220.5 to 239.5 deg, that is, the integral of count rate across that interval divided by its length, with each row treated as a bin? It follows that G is 25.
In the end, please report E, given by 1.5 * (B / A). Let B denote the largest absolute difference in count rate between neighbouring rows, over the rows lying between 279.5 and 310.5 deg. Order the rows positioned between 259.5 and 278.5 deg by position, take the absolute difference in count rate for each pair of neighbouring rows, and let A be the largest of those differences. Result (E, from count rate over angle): 1.44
